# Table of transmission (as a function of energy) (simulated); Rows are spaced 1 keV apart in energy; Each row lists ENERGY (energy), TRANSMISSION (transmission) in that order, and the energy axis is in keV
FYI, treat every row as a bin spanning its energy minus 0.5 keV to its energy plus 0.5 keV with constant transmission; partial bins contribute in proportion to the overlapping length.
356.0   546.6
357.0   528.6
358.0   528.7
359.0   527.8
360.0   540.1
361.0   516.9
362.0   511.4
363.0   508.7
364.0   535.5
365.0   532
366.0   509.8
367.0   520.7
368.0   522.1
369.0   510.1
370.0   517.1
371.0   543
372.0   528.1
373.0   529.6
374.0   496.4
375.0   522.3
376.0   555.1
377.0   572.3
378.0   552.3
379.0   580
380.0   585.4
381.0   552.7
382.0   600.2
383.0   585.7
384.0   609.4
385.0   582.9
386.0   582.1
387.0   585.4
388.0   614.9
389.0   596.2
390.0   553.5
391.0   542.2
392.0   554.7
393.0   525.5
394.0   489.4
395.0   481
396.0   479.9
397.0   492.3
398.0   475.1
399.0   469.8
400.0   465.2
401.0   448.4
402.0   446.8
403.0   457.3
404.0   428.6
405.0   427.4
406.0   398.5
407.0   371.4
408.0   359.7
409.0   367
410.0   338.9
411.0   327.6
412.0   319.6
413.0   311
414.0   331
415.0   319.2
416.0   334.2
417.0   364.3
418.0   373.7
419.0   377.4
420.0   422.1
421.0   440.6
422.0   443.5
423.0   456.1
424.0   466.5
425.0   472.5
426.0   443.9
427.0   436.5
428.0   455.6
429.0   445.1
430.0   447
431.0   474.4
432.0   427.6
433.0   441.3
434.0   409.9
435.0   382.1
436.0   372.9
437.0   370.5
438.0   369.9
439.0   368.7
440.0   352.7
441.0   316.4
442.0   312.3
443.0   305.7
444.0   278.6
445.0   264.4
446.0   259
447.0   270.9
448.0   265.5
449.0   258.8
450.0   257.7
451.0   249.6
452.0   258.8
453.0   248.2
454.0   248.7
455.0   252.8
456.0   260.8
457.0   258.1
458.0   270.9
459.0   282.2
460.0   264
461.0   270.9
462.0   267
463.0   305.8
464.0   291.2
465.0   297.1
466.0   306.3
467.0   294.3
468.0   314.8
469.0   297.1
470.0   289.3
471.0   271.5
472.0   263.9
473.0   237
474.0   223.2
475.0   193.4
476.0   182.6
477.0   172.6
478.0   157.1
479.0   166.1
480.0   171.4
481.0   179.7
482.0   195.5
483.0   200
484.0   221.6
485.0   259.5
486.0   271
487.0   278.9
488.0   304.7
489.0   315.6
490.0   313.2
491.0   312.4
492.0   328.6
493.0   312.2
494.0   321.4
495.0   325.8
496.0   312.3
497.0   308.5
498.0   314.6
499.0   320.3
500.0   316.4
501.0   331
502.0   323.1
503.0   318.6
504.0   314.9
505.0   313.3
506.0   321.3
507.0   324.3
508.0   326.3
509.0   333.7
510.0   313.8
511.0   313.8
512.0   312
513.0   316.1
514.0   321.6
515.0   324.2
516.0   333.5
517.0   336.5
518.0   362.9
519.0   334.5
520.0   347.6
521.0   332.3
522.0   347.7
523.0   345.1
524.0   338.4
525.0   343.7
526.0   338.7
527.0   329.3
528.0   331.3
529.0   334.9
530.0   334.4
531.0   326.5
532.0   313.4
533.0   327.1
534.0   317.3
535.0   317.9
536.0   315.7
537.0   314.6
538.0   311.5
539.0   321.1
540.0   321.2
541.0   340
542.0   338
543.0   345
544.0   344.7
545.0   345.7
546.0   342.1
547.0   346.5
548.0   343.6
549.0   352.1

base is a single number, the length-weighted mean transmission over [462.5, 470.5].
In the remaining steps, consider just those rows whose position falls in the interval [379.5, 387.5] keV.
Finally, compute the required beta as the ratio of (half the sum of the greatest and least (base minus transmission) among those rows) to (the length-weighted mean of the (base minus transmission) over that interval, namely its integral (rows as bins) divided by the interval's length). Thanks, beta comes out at 0.985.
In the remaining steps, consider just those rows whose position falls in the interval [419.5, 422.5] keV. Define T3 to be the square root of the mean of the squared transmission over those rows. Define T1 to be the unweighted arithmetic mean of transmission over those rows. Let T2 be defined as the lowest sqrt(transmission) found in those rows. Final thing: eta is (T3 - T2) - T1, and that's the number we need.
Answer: -20.4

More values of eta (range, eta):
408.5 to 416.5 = -17.2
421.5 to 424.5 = -21.0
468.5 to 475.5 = -11.5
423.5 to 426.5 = -20.9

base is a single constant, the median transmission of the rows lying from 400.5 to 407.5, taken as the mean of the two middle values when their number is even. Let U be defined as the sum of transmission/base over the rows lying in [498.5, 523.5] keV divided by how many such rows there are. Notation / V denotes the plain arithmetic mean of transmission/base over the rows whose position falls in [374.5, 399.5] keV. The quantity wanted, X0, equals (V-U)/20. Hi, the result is 0.026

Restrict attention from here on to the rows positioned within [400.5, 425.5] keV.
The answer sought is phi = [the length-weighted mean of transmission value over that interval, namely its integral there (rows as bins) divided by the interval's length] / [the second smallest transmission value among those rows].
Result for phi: 1.23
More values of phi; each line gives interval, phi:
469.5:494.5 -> 1.48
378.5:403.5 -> 1.19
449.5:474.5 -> 1.14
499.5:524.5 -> 1.05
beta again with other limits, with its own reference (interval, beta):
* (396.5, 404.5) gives 1.000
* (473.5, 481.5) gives 0.921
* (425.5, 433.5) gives 1.031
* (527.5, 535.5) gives 0.954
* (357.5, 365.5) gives 0.997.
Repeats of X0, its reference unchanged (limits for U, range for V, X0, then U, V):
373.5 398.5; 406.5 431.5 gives -0.018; 1.3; 0.9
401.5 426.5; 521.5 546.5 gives -0.007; 0.9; 0.8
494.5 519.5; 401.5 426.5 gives 0.008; 0.8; 0.9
